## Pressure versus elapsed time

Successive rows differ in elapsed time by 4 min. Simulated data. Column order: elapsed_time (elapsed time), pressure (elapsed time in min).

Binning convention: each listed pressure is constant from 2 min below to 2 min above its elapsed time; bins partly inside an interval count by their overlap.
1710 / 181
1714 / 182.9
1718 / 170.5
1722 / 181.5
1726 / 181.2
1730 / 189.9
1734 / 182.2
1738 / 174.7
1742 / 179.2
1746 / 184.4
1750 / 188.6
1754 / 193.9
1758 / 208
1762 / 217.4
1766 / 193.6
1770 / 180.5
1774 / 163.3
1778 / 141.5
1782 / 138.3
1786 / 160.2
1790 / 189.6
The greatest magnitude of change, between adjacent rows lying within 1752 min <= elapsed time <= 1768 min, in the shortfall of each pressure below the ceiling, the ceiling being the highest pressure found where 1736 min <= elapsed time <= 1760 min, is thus 24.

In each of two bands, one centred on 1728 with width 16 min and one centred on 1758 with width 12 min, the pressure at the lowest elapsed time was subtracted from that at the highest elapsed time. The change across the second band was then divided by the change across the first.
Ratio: 34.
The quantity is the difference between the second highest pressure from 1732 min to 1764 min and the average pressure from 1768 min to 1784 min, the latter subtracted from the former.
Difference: 52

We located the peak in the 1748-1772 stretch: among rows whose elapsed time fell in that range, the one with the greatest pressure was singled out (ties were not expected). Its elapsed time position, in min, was 1762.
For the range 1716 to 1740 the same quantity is 1730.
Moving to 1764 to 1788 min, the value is 1766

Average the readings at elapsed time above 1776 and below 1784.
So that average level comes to 140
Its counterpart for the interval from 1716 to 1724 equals 176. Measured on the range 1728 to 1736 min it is 186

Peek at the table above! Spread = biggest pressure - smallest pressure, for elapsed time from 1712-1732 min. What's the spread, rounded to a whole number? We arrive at 19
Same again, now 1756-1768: 24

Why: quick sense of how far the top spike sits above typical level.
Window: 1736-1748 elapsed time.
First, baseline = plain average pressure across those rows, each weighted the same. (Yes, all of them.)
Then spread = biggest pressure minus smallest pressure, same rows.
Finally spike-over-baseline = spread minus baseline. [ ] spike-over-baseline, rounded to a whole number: -170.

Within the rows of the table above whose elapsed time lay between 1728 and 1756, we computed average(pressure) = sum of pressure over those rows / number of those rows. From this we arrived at 185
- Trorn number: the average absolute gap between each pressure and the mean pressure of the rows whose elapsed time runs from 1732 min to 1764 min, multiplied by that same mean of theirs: 2204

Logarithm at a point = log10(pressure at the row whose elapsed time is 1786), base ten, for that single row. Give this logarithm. 2.20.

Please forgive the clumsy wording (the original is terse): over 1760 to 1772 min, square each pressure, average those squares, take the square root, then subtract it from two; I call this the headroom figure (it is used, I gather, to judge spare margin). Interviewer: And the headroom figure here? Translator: -196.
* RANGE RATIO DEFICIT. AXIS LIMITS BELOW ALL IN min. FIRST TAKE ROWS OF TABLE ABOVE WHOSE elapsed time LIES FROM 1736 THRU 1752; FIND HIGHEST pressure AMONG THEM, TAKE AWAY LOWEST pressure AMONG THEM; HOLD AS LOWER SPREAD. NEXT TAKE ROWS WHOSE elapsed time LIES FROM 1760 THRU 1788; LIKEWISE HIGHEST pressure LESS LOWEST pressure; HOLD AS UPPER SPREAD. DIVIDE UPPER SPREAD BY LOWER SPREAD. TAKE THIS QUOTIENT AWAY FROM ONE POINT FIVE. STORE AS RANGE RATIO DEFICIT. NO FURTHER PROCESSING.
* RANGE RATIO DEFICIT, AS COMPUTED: -4.2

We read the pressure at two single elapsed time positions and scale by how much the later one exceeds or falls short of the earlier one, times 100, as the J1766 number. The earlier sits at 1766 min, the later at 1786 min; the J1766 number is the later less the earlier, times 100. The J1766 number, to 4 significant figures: -3340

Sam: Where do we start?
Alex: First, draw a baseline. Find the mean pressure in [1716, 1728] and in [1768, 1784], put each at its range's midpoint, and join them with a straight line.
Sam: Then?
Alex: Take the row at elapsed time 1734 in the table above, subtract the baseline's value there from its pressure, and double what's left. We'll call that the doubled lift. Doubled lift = 19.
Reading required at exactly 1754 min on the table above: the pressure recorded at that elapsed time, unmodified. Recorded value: 193.9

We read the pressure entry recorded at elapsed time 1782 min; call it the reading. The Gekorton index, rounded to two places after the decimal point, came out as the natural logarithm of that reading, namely 4.93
